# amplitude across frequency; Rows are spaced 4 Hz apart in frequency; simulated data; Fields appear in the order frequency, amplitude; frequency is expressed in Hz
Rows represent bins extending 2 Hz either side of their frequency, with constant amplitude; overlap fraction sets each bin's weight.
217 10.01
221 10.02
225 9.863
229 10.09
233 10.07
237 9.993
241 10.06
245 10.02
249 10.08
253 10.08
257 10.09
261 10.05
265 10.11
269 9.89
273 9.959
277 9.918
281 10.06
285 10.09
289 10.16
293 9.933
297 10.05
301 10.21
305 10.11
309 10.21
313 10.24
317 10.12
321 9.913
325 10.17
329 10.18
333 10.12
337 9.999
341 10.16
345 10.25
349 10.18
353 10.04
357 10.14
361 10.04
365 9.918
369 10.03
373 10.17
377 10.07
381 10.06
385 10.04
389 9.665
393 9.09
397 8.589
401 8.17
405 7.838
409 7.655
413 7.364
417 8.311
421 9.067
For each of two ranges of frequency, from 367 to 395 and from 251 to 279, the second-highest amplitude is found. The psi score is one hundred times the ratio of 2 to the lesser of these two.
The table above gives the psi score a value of 19.86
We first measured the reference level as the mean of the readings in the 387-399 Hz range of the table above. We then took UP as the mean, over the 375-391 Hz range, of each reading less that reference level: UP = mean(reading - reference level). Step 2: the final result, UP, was 0.84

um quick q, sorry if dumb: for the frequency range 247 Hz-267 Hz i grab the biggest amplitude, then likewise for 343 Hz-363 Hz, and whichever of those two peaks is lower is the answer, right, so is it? 10.1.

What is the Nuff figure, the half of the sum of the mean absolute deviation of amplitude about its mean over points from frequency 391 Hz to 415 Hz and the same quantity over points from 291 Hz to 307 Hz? 0.29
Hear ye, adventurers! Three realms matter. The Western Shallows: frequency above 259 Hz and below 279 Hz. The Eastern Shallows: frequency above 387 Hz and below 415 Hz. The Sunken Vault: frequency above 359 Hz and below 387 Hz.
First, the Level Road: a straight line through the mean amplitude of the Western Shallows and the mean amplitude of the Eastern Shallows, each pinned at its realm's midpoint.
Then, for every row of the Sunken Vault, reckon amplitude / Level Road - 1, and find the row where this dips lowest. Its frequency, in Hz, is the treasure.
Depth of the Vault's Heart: 365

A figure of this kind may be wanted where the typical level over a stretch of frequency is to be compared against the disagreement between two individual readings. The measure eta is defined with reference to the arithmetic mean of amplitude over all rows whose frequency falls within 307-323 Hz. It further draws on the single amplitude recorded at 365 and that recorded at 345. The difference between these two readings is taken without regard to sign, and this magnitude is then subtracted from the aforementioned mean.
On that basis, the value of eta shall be 9.79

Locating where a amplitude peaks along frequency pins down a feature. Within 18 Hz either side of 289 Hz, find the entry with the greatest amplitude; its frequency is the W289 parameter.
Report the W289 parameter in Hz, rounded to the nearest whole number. 301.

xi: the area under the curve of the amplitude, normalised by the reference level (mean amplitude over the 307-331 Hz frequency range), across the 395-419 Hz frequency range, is 18.9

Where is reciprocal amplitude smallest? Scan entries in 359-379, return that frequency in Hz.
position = 373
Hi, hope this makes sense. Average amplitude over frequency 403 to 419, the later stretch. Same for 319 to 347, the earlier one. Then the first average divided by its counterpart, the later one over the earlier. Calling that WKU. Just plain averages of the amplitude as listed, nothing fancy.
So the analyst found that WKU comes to 0.77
